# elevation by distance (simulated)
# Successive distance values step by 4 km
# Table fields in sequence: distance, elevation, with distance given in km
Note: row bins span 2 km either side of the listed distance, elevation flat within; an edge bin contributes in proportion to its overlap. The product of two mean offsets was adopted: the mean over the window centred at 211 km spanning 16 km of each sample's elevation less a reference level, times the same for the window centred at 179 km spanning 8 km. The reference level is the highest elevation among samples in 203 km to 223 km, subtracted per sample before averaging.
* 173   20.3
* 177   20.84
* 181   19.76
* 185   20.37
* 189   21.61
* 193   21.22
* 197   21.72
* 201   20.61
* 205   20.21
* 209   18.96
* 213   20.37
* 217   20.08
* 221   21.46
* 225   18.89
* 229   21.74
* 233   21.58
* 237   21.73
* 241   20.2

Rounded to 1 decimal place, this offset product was 1.8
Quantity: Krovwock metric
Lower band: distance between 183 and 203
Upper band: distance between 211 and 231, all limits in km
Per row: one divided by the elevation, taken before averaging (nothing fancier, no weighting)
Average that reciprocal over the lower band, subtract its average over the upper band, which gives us -0.0015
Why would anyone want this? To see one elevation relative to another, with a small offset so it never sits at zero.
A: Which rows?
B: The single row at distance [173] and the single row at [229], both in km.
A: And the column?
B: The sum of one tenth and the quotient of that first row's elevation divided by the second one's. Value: 1.03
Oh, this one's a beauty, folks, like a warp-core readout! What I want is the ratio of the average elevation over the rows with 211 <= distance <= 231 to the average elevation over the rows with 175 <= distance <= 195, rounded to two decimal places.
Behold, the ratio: 0.99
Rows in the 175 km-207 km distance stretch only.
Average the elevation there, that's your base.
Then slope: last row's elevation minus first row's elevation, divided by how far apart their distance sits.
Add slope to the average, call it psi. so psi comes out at 20.8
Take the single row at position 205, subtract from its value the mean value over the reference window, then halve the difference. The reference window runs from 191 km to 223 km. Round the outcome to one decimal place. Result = -0.2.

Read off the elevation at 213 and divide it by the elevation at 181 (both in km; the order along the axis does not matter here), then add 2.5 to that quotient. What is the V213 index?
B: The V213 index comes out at 3.53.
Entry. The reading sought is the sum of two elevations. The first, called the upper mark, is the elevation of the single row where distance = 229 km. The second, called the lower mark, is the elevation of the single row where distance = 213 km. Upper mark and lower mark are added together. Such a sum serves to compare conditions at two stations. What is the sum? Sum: 42.1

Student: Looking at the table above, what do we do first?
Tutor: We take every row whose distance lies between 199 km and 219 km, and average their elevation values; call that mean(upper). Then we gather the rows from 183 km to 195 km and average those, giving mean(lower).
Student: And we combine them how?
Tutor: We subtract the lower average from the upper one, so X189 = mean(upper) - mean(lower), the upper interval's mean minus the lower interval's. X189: -1.0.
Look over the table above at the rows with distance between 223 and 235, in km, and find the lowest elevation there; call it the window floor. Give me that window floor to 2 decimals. 18.89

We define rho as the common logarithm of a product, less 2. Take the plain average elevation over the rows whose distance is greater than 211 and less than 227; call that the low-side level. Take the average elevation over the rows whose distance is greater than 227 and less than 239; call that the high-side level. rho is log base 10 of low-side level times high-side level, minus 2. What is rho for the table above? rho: 0.641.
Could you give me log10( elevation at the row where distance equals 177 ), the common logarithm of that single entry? 1.319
